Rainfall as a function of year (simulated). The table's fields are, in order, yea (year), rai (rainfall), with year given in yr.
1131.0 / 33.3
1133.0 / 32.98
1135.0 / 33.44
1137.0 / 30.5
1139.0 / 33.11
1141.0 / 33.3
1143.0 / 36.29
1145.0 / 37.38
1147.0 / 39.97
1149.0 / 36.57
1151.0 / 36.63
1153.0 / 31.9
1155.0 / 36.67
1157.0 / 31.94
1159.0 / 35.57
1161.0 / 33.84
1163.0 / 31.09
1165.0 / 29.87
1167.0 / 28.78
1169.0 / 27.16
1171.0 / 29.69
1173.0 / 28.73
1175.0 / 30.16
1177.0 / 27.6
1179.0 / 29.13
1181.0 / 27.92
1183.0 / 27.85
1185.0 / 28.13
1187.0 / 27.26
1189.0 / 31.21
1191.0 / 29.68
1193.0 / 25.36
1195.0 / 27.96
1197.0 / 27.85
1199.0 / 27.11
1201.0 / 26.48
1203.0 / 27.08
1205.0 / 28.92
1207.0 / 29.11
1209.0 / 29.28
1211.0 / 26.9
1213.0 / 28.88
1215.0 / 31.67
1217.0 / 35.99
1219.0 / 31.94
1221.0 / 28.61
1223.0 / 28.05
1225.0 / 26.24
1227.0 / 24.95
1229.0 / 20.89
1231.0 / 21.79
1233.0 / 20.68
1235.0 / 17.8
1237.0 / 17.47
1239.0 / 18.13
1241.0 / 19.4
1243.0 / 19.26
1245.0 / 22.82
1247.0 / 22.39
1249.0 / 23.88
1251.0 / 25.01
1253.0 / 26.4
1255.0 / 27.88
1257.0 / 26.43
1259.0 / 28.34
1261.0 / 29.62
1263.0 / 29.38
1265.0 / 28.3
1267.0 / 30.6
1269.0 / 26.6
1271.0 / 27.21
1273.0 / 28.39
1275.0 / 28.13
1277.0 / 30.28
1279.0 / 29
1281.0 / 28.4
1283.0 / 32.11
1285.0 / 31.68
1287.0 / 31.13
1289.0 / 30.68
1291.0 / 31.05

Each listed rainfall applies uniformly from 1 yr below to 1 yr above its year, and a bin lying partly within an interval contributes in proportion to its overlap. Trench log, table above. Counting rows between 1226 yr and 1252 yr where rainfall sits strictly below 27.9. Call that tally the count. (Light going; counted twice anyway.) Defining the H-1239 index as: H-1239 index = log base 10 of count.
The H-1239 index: 1.1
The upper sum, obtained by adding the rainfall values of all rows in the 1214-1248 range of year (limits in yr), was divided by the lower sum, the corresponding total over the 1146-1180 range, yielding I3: 0.75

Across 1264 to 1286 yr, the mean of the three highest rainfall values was 31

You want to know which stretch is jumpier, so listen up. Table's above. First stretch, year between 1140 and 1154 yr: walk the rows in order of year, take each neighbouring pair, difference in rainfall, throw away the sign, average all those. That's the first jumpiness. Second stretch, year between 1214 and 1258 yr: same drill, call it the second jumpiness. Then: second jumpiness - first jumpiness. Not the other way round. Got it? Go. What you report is -0.68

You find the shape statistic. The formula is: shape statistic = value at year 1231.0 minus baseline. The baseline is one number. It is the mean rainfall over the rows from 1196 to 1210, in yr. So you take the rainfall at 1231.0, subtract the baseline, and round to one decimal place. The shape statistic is -6.2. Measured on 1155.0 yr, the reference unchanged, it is 8.7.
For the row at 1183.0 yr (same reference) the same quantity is -0.1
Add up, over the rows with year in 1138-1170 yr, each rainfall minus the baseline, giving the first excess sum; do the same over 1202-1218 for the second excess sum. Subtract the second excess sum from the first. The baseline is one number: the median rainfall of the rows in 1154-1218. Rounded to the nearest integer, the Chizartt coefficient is 71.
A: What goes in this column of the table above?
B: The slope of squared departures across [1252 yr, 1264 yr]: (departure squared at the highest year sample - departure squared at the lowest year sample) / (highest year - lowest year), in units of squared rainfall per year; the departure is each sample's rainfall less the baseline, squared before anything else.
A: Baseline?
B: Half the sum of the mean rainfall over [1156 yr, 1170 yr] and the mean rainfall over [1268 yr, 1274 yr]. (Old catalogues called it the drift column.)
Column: -0.8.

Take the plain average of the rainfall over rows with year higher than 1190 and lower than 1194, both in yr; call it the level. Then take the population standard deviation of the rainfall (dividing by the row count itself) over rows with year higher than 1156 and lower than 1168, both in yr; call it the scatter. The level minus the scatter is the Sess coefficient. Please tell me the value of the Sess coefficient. 25.2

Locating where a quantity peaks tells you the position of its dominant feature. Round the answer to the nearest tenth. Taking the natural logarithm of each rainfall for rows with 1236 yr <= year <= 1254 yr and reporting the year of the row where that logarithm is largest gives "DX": 1253.0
